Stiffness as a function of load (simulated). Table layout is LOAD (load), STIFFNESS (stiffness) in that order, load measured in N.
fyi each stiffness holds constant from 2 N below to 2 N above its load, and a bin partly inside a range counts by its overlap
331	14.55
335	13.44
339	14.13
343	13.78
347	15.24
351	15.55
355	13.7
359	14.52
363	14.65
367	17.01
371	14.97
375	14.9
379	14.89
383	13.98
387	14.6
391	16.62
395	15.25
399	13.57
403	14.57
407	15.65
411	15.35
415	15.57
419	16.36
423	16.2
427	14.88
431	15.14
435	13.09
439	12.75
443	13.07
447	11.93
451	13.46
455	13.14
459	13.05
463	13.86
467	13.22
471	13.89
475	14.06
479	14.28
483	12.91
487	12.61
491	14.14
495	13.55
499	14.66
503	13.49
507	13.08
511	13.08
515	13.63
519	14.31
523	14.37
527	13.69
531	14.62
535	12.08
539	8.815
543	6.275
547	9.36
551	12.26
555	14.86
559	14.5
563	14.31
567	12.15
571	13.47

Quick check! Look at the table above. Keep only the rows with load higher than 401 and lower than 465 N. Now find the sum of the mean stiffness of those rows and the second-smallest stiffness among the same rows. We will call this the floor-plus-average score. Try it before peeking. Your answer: 27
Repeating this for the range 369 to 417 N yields 29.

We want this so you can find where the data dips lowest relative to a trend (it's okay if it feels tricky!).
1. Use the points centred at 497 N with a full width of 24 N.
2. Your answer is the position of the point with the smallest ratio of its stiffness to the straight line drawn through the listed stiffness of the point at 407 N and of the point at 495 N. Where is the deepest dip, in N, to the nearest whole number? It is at 487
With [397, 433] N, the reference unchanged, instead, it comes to 399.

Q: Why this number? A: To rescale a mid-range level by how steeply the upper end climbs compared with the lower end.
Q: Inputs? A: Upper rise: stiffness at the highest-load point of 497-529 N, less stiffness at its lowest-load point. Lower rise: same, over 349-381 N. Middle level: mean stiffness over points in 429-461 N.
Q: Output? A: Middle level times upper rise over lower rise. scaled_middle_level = 19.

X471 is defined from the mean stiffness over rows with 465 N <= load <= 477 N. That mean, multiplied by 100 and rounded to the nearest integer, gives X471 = 1372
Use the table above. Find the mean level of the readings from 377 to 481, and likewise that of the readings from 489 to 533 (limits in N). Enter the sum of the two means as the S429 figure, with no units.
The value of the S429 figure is 28.2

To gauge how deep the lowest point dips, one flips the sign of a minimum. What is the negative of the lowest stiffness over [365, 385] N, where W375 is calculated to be -14.0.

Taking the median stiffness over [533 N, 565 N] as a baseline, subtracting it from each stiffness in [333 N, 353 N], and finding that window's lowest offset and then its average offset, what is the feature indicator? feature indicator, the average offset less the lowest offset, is 0.99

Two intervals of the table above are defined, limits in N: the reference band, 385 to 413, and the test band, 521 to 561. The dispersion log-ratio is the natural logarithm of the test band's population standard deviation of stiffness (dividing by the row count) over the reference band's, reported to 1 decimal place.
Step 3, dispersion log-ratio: 1.2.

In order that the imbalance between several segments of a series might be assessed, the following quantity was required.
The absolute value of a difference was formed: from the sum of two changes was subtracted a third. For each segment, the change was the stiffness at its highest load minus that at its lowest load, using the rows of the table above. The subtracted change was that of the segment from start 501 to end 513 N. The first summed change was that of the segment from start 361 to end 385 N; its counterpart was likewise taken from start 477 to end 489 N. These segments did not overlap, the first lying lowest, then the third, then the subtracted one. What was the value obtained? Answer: 1.93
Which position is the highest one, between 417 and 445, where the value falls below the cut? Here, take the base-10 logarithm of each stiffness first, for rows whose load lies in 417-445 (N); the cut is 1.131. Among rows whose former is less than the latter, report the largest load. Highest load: 443 N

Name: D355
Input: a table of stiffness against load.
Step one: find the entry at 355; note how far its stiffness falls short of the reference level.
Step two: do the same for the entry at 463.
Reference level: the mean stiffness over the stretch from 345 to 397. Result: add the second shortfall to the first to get 2.6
